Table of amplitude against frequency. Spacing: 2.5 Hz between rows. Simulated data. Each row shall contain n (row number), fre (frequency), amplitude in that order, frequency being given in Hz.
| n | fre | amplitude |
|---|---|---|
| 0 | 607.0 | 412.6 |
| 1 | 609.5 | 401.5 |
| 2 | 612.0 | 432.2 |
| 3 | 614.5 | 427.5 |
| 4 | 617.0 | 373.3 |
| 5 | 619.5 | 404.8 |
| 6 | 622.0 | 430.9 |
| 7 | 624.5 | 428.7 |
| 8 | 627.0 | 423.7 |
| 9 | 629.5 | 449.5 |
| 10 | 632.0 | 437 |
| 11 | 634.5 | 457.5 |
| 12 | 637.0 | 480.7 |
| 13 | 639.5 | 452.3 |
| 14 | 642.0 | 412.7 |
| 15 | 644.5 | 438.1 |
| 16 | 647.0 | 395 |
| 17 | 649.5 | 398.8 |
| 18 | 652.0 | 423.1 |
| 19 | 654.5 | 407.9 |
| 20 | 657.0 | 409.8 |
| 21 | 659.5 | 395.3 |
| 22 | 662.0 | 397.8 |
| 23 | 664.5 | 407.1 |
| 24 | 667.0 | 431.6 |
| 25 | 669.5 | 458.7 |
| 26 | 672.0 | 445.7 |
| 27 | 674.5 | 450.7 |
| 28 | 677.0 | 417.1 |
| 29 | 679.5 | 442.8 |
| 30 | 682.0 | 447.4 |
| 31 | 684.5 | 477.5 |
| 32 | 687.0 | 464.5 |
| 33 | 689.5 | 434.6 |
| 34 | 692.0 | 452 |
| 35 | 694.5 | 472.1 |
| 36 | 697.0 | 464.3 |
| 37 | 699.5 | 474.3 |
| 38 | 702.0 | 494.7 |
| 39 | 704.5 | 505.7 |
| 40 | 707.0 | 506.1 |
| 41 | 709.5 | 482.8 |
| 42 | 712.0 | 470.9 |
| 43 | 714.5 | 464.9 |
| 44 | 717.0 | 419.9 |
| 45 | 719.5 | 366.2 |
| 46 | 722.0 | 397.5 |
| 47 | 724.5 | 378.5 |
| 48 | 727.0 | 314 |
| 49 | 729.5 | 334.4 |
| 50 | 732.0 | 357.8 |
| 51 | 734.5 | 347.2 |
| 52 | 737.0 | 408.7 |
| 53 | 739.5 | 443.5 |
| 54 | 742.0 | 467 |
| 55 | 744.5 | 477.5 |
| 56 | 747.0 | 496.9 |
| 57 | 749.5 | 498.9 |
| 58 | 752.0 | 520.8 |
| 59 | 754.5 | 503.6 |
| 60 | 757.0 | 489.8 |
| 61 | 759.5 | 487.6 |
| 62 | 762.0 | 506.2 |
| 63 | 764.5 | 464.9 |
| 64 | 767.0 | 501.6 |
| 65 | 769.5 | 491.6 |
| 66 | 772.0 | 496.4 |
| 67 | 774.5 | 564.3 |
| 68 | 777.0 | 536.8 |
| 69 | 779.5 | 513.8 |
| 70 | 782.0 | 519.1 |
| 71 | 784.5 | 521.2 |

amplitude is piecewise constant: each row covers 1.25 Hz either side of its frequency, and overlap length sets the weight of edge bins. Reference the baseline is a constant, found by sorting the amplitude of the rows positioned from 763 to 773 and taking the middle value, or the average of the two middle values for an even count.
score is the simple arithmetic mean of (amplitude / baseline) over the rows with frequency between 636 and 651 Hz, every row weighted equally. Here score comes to 0.87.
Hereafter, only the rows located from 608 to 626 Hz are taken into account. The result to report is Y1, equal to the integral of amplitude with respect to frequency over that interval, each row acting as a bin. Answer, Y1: 7456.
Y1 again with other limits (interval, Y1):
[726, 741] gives 5552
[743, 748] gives 2429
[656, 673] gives 7151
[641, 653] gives 4960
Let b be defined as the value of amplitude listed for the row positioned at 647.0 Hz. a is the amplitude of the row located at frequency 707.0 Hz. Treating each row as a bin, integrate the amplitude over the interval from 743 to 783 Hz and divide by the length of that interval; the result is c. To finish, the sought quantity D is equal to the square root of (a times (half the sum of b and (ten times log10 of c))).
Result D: 327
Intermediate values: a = 506.1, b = 395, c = 504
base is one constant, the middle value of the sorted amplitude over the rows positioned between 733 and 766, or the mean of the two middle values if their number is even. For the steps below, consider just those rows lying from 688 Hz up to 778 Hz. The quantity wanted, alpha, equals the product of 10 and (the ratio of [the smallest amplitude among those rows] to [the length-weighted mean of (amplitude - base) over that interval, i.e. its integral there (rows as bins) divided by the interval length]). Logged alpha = -106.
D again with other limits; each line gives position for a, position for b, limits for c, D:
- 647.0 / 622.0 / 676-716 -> 301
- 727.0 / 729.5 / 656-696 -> 238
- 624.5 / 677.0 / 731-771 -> 308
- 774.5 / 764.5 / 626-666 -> 372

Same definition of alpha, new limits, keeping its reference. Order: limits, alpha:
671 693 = -105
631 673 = -64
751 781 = 247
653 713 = -106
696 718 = -386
